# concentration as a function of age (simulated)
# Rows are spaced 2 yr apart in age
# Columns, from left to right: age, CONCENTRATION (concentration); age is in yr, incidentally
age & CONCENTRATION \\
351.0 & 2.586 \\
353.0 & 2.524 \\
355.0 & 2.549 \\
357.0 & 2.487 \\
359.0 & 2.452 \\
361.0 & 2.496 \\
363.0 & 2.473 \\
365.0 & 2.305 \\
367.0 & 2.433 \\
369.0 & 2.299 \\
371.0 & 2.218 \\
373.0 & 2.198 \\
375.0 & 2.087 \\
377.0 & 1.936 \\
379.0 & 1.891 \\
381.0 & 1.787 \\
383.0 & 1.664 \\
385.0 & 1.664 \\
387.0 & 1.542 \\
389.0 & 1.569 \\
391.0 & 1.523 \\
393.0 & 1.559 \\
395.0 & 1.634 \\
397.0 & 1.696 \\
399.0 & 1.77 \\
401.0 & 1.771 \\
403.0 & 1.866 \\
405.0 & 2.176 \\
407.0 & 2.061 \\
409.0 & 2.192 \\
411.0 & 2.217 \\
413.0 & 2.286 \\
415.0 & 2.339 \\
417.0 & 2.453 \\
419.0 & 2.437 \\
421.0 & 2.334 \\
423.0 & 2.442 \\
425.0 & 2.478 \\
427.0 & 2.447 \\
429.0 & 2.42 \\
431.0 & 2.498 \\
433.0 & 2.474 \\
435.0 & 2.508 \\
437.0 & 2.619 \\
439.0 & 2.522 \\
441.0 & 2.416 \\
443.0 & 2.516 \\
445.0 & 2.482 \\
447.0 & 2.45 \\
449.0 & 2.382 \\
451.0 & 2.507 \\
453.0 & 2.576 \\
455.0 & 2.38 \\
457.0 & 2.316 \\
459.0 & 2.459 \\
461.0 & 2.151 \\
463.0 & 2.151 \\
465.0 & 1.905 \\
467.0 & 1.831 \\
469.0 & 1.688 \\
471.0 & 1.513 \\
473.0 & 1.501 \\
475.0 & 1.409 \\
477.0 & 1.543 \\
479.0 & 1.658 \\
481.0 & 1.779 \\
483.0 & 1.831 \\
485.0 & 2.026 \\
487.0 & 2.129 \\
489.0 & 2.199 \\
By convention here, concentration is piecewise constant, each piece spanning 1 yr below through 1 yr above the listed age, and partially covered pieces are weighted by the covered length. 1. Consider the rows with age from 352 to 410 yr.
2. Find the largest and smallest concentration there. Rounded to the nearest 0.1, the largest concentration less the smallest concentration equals 1.0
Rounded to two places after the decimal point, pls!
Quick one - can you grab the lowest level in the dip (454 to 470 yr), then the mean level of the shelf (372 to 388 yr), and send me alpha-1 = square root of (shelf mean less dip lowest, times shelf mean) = 0.54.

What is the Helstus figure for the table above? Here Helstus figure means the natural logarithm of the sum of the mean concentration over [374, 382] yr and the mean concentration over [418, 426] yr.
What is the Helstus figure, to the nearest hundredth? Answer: 1.47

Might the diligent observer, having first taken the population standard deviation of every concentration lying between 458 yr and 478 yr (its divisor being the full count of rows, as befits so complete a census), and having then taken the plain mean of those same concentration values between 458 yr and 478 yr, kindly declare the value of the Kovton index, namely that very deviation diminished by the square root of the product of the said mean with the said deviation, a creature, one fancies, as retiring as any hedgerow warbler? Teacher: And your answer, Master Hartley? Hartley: -0.44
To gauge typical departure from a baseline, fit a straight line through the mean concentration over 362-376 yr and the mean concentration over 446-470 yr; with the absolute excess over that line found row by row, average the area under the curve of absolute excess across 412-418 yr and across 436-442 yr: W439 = 1.1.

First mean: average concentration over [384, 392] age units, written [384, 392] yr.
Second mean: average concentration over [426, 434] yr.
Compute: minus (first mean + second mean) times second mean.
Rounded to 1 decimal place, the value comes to -9.9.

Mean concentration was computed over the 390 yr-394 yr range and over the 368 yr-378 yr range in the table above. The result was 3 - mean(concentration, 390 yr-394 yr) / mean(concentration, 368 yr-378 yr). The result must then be 2.3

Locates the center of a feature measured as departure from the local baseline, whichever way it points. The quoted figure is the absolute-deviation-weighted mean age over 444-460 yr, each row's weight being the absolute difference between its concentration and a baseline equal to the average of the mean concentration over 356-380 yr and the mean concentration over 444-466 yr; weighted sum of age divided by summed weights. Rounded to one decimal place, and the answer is 451.3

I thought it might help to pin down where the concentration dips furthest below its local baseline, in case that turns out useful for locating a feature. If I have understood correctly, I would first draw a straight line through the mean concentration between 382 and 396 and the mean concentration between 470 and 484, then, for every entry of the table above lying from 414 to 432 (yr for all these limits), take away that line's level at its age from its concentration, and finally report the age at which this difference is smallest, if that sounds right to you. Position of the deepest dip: 421.0 yr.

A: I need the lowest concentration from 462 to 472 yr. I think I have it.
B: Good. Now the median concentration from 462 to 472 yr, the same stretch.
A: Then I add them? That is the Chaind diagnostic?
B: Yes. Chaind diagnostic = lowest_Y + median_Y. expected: 3.3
